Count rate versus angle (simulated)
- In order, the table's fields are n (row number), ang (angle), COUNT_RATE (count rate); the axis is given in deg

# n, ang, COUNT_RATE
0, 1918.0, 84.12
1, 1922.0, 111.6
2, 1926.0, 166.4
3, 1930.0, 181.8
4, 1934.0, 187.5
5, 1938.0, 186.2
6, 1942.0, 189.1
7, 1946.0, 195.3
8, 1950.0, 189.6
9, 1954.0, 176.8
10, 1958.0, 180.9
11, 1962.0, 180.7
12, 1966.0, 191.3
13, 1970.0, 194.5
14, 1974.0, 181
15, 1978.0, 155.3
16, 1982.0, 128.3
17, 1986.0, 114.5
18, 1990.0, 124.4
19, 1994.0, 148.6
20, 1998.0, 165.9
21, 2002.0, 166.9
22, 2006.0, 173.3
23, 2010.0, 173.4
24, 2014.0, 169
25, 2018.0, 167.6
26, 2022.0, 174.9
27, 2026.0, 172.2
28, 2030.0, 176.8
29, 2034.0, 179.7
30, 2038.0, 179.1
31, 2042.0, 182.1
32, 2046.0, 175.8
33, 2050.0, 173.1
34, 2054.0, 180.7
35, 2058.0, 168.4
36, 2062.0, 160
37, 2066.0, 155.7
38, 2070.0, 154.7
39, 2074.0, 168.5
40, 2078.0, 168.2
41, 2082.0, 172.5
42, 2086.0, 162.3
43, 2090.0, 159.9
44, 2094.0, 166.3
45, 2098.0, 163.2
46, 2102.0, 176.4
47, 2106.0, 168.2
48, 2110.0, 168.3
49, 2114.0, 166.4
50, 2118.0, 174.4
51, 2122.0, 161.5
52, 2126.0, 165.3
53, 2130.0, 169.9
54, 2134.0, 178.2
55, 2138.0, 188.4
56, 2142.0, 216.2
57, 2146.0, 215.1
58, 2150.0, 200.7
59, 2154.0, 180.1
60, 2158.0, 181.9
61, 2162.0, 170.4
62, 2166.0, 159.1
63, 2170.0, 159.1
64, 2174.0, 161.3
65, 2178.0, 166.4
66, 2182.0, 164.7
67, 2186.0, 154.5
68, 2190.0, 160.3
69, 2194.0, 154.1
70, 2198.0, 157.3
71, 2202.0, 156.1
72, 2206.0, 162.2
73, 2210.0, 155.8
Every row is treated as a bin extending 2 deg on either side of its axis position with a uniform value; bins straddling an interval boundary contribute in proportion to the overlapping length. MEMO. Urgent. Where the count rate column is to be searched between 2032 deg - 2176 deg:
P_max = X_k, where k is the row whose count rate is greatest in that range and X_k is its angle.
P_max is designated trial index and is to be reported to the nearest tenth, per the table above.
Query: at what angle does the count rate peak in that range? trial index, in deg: 2142.0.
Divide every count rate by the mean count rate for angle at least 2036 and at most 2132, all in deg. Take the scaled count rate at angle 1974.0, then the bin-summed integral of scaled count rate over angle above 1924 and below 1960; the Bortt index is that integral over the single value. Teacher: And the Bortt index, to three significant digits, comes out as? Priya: 36.5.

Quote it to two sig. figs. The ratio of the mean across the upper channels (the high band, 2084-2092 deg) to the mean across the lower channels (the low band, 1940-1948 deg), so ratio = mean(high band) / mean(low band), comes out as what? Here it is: 0.84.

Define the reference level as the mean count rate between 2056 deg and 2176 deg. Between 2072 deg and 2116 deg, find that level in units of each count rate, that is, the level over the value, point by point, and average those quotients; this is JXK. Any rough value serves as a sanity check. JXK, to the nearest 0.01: 1.03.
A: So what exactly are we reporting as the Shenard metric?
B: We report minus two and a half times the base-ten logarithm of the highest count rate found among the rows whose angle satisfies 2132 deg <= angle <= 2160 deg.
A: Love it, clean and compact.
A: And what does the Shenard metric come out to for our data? -5.84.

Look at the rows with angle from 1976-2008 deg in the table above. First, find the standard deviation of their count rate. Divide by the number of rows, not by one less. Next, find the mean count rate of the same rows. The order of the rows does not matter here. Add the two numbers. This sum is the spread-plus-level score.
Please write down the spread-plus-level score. 168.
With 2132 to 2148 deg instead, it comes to 216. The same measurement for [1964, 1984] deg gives 195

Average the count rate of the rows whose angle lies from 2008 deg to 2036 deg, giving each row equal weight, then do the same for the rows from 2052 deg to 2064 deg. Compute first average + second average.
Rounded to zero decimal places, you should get 343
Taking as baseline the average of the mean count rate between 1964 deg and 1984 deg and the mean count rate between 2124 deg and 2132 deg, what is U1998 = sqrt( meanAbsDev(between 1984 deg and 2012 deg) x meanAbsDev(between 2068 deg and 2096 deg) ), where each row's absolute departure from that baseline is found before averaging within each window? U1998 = 10.0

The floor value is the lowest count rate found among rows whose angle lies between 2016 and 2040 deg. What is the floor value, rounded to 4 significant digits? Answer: 167.6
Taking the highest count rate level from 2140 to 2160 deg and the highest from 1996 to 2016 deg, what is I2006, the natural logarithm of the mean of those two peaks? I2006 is 5.27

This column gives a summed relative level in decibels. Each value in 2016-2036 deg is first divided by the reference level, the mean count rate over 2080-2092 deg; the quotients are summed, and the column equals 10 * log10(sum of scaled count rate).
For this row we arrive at 7.2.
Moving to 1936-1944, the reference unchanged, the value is 3.6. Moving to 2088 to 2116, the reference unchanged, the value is 8.5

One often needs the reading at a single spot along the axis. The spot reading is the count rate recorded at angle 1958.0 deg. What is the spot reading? 180.9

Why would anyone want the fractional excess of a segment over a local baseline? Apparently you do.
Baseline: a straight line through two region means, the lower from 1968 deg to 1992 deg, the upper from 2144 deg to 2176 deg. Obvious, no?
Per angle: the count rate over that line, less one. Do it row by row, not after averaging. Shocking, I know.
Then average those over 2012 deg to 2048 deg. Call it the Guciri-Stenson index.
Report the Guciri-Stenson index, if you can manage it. 0.111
